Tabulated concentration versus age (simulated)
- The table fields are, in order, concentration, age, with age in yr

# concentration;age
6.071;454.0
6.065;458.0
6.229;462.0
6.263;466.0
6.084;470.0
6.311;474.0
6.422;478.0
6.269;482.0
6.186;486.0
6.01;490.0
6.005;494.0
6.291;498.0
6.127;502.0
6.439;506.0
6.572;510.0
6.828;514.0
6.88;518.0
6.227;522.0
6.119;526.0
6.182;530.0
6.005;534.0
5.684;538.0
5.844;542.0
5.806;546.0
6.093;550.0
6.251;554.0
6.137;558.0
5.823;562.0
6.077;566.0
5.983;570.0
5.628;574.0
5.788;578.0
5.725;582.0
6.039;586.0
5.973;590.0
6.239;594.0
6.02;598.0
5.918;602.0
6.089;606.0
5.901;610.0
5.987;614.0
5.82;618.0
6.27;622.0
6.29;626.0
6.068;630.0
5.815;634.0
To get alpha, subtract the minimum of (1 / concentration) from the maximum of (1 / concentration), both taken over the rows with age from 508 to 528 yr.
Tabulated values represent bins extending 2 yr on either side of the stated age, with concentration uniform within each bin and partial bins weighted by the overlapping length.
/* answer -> 0.018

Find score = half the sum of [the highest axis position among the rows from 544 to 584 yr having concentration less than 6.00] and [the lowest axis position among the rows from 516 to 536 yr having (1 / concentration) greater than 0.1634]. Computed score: 554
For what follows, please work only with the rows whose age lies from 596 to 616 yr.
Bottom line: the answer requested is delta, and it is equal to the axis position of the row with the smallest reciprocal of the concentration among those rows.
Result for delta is 606.0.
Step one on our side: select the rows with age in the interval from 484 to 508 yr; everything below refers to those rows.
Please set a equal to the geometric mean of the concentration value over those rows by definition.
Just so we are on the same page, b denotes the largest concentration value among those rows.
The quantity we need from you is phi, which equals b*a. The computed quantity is 40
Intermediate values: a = 6.17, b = 6.439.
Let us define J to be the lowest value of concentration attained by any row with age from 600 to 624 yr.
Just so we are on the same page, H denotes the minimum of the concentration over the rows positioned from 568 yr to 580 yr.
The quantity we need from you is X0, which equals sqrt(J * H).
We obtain 5.72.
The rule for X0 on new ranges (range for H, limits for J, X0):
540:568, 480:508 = 5.90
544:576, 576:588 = 5.68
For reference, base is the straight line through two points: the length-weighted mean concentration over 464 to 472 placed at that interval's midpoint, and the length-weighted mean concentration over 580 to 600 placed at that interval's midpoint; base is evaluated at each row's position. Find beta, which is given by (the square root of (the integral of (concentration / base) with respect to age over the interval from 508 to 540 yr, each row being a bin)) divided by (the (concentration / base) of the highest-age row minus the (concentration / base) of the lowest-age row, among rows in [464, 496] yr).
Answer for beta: -162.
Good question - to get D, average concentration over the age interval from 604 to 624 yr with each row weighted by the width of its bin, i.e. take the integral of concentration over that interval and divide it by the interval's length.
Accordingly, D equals 6.01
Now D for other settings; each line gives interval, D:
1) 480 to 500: 6.15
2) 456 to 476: 6.19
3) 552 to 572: 6.05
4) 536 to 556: 5.94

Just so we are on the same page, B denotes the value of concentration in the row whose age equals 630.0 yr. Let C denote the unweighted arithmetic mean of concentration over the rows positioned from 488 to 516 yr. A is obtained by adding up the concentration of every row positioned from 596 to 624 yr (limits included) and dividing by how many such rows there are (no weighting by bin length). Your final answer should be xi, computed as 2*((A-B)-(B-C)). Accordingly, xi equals 0.4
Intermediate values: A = 6.00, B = 6.068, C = 6.32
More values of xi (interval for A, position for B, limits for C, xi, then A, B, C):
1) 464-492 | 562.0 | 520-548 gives 1.1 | 6.22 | 5.823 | 5.98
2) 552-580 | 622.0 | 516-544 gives -0.9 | 5.96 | 6.27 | 6.13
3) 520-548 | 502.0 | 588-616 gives -0.5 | 5.98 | 6.127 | 6.02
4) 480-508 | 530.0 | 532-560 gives -0.4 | 6.19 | 6.182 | 5.97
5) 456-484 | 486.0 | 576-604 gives -0.4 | 6.23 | 6.186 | 5.96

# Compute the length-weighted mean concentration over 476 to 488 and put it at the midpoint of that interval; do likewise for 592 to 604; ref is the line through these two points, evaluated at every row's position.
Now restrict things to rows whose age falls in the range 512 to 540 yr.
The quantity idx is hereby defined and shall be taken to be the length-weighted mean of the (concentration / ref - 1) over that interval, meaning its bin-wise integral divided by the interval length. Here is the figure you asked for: 0.01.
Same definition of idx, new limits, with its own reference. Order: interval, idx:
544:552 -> -0.03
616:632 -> 0.02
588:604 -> 0.00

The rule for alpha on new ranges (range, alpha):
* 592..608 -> 0.009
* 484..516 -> 0.020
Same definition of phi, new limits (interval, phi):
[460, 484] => 40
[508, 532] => 44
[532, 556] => 37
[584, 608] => 38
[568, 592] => 35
